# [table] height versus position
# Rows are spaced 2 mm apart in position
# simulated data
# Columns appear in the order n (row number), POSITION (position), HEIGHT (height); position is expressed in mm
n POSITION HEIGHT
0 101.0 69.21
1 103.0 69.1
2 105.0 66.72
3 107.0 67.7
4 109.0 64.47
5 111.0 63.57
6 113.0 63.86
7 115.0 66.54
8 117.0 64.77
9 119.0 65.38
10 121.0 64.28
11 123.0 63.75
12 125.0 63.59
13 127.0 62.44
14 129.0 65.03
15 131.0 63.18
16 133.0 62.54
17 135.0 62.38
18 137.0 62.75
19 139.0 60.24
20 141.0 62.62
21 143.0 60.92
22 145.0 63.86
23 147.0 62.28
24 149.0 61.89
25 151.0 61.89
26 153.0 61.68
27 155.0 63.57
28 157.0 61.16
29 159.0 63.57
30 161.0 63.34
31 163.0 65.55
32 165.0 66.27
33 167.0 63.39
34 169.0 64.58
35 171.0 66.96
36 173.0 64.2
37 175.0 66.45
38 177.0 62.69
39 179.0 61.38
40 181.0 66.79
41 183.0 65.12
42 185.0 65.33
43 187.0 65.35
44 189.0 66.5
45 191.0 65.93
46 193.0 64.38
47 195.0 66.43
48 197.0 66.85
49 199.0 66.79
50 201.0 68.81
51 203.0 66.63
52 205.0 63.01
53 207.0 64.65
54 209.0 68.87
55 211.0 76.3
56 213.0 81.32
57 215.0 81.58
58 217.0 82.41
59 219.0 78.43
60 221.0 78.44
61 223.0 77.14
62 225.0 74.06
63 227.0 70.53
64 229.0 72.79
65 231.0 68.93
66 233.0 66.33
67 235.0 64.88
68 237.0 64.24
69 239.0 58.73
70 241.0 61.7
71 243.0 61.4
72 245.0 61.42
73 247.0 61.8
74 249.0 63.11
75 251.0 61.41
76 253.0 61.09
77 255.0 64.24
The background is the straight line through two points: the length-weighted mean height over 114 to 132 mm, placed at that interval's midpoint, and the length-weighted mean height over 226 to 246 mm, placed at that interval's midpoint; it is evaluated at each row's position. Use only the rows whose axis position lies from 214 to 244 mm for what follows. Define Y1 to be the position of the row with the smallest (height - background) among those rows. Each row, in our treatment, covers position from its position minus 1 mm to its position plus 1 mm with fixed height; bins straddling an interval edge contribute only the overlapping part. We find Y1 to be 239.0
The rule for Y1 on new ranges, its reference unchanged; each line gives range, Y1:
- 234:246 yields 239.0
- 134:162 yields 139.0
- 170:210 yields 179.0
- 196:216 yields 205.0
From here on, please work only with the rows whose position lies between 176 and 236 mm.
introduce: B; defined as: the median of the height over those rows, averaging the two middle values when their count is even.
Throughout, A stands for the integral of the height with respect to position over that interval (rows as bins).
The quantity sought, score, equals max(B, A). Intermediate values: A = 4177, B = 66.8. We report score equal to 4177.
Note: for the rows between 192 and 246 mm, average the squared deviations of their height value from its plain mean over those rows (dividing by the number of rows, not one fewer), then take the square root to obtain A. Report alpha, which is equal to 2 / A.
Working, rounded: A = 6.8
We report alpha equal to 0.3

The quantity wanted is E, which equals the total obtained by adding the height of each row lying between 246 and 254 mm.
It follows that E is 247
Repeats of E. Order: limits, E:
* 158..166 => 259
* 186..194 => 262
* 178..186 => 259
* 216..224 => 316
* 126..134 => 253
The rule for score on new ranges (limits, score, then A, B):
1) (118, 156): 2389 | 2389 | 62.6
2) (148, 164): 1005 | 1005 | 62.6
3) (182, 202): 1323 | 1323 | 66.2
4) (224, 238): 964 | 964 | 68.9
